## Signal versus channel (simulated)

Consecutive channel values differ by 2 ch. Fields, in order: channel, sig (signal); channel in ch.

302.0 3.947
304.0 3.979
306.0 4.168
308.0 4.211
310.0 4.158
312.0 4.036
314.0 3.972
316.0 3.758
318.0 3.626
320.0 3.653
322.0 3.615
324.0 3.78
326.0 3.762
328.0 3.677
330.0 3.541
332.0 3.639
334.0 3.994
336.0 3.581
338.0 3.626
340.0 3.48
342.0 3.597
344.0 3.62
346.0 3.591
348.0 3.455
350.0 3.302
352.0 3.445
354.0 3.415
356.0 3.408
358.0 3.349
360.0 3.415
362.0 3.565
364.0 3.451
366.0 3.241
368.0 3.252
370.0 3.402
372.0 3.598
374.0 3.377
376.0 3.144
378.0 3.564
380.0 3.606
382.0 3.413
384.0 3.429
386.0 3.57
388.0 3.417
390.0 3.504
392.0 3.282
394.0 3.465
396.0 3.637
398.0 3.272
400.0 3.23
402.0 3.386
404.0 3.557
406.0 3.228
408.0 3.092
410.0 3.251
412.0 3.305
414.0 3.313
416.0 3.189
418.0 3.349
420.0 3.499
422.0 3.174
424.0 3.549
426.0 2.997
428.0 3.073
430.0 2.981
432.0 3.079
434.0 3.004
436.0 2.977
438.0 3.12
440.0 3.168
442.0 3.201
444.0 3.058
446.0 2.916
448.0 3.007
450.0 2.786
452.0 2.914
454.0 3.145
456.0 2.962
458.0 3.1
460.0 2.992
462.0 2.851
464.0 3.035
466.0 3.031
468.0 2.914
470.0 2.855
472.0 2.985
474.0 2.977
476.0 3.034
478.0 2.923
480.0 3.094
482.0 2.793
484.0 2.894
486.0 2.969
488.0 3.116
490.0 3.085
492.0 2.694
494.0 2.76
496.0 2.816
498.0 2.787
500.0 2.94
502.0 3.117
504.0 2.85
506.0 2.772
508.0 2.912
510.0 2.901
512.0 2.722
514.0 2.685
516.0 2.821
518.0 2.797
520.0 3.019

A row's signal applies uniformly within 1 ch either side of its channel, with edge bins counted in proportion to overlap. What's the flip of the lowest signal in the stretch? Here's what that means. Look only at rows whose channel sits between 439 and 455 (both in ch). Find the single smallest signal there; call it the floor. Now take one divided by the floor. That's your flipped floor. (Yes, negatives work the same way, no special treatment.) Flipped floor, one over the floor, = 0.359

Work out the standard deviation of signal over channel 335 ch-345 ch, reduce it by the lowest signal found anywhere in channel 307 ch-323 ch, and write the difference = -3.56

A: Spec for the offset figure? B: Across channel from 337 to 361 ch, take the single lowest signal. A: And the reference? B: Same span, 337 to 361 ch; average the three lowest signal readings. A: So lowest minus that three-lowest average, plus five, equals 4.95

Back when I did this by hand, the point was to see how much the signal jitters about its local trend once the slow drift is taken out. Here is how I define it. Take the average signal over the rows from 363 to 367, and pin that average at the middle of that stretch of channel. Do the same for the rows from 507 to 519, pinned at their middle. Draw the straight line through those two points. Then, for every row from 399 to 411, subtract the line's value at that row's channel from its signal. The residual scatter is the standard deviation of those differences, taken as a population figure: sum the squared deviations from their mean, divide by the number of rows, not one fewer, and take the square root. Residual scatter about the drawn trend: 0.14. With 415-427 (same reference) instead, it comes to 0.19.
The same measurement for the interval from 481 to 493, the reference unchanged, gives 0.15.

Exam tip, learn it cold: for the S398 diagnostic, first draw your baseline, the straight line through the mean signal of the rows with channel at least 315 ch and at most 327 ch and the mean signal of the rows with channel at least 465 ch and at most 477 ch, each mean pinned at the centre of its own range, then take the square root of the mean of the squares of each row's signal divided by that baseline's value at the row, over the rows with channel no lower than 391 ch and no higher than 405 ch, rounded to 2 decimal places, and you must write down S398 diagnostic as 1.03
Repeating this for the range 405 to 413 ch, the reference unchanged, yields 0.99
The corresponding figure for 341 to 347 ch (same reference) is 1.00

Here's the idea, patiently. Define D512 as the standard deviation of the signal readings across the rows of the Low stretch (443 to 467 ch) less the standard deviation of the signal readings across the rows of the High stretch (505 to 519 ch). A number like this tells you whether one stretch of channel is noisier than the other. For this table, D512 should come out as 0.02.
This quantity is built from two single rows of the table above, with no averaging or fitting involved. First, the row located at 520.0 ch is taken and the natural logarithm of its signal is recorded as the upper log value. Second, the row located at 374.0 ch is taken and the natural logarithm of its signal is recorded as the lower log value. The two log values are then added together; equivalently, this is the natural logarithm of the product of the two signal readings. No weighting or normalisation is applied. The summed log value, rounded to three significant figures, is 2.32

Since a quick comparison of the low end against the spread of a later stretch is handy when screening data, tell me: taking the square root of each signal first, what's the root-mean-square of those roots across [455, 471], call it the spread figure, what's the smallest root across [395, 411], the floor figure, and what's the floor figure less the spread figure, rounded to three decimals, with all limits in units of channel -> 0.036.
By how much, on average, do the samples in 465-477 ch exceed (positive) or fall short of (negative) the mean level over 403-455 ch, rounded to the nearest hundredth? -0.19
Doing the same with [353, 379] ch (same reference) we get 0.25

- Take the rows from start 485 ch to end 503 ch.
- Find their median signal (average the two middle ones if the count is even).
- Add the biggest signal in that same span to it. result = 6.06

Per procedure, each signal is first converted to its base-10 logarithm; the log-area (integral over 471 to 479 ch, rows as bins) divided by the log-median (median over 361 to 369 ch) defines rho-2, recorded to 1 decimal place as 7.2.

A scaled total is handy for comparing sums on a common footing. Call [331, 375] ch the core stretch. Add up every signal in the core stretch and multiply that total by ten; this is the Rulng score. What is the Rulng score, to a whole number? 768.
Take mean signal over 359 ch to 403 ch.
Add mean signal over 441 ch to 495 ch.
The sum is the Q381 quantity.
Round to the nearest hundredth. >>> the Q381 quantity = 6.39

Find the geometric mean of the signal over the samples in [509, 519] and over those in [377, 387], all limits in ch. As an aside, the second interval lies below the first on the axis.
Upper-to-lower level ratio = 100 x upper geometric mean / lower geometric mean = 79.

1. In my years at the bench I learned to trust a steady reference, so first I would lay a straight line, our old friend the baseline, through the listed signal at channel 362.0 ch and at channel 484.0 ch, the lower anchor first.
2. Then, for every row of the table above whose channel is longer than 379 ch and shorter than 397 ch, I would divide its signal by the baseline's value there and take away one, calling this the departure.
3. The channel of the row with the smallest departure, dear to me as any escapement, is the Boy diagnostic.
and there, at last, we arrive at 392.0 ch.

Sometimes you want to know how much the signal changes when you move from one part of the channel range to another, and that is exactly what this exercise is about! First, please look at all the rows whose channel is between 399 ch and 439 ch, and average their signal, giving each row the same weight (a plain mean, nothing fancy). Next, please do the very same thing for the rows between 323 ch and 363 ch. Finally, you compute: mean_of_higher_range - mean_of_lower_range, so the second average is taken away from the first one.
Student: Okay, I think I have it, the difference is -0.34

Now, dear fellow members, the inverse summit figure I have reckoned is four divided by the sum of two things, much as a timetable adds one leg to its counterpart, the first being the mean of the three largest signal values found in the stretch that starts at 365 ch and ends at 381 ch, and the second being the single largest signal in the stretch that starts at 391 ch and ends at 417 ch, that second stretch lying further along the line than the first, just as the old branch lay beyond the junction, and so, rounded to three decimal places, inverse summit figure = 0.554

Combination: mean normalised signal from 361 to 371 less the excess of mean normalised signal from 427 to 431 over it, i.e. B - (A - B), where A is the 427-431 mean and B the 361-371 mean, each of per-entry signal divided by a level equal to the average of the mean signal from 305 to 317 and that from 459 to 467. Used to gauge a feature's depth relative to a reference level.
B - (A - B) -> 1.06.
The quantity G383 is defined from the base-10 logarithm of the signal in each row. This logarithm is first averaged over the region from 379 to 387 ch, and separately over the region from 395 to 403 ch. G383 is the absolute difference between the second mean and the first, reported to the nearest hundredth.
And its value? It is 0.02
